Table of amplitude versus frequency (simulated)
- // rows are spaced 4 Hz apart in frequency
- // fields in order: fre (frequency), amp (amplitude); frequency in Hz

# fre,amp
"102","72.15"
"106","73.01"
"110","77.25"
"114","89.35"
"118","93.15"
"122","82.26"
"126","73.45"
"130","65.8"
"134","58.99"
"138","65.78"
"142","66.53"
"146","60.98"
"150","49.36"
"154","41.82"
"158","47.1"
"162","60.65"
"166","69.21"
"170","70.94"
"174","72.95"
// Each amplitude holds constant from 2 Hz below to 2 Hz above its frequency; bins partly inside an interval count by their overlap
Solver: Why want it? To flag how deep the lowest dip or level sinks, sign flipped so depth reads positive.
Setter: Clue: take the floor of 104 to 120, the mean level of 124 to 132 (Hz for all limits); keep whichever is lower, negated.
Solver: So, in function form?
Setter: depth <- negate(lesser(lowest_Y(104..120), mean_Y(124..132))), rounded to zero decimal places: -70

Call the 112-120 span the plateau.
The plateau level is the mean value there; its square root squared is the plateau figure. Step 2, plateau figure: 91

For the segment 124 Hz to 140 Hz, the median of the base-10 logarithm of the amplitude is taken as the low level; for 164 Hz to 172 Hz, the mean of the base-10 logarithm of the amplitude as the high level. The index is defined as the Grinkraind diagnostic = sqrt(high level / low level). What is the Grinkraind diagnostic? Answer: 1.01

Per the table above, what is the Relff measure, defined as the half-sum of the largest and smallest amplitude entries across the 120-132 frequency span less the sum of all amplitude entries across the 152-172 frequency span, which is -216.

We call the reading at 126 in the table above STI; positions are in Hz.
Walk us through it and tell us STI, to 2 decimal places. 73.45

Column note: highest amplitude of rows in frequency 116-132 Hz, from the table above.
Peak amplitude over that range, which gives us 93.15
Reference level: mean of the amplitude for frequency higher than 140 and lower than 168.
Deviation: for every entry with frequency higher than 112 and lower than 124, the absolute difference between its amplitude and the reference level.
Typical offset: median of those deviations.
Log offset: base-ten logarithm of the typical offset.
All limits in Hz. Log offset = 1.52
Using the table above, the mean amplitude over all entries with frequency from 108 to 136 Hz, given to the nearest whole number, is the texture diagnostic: 77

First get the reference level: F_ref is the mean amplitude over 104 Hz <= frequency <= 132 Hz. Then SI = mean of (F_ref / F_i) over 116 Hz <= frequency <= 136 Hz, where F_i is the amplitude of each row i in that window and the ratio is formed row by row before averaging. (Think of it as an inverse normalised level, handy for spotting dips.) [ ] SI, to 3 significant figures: 1.09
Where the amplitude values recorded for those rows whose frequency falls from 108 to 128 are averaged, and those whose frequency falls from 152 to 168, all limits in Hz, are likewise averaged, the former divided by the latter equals 1.52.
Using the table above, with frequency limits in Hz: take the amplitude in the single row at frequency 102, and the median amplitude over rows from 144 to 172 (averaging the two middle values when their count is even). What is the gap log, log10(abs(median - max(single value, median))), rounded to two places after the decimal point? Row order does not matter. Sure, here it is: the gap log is 1.06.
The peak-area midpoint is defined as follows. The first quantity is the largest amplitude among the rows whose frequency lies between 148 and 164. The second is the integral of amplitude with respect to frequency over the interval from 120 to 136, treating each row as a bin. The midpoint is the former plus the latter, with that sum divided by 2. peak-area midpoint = 591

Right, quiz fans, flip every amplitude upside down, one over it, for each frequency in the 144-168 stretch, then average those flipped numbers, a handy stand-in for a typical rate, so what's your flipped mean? 0.019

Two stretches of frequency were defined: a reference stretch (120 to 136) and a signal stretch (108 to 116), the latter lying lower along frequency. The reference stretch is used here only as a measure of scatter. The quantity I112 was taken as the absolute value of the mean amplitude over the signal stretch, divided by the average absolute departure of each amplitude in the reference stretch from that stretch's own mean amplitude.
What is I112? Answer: 10.8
